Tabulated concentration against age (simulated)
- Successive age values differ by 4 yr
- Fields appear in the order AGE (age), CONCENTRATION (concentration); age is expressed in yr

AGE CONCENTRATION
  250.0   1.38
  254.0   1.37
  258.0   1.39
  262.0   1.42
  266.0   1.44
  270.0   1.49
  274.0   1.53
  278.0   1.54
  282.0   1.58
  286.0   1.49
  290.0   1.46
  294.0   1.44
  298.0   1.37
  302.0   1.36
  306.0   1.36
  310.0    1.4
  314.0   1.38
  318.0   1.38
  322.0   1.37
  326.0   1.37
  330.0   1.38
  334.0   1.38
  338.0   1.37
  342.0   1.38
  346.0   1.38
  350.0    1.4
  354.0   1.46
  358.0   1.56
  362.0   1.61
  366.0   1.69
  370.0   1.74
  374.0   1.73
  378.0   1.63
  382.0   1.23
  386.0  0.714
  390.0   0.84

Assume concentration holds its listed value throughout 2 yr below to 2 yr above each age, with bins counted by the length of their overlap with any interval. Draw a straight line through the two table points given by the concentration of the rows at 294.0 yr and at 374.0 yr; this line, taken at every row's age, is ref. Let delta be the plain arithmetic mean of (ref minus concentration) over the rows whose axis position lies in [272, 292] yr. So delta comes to -0.12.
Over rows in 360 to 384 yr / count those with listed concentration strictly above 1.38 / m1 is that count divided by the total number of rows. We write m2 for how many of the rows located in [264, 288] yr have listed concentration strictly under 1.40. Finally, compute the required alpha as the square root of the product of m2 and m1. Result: 0.0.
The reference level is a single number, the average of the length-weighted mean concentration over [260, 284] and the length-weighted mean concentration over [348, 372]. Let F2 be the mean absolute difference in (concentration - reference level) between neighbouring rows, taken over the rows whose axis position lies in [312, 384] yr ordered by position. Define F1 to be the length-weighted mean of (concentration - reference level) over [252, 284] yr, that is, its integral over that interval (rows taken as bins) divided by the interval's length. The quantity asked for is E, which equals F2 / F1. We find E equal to -0.8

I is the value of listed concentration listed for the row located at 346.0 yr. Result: 1.38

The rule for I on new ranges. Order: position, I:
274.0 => 1.53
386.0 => 0.714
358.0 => 1.56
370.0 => 1.74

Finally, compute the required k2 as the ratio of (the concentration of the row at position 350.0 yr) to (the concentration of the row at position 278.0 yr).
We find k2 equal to 0.91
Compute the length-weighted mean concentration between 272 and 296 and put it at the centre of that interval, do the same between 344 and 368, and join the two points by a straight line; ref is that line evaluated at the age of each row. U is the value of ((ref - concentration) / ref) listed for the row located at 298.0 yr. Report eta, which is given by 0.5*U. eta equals 0.046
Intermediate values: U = 0.09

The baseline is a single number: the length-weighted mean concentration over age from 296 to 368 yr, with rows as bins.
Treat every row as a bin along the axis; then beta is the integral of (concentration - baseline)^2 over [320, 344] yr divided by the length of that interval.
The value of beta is 0.002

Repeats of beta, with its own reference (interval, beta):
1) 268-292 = 0.010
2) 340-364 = 0.010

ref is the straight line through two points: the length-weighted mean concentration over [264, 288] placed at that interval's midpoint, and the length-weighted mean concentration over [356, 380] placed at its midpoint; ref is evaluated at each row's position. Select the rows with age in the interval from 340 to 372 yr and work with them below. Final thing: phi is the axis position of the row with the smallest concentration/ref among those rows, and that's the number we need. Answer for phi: 346.0 yr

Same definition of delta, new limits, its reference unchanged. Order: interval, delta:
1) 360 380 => 0.04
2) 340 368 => 0.16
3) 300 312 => 0.11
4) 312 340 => 0.18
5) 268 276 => -0.15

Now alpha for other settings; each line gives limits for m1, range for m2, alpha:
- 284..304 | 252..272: 1.1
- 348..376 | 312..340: 2.6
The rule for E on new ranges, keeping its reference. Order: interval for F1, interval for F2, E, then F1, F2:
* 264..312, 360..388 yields -2.3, -0.08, 0.19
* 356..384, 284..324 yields 0.4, 0.06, 0.02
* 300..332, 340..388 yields -0.8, -0.16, 0.13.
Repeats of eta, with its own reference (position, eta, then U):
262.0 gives 0.028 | 0.06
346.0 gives 0.045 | 0.09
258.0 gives 0.038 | 0.08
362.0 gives -0.030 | -0.06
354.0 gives 0.019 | 0.04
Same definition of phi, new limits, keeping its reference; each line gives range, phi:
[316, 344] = 338.0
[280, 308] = 306.0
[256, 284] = 258.0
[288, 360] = 346.0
